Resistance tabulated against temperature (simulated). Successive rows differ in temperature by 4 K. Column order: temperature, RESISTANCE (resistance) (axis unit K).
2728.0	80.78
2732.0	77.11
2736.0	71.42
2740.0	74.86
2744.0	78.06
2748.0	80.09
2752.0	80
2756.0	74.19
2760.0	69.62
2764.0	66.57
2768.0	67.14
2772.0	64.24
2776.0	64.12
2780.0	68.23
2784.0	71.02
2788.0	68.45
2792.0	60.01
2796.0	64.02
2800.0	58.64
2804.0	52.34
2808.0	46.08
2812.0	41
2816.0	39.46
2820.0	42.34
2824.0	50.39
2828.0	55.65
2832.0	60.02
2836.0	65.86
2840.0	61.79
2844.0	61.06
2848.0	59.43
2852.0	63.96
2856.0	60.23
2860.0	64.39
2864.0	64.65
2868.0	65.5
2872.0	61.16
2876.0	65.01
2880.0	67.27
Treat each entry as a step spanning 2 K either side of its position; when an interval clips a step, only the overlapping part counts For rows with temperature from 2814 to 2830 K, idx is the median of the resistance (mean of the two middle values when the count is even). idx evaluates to 46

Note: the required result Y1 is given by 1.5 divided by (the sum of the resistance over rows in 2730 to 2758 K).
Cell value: 0.0028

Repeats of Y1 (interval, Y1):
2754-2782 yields 0.0032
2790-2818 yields 0.0041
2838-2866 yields 0.0034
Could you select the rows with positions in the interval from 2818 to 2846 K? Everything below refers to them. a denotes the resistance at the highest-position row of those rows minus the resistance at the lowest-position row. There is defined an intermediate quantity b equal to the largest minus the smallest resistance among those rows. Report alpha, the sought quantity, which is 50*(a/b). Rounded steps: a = 19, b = 24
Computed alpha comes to 40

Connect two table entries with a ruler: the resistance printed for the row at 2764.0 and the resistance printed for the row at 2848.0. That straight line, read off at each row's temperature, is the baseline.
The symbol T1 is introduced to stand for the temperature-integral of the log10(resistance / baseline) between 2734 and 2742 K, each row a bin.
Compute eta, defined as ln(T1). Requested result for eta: -1.55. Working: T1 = 0.21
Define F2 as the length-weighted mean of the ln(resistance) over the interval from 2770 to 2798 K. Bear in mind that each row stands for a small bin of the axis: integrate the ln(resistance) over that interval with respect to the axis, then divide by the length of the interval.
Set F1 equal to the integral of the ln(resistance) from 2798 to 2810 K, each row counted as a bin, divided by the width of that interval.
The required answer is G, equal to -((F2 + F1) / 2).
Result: -4.07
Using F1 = 4.0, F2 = 4.18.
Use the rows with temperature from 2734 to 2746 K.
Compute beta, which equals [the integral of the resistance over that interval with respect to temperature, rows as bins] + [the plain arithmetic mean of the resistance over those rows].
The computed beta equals 972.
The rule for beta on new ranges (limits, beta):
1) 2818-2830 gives 643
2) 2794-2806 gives 758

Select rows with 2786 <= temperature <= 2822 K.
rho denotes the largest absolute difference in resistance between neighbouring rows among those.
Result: 8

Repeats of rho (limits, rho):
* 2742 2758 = 6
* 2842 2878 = 5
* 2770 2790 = 4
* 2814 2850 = 8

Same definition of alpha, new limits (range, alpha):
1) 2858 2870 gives 50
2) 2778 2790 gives 4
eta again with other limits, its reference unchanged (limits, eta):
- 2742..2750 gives -0.66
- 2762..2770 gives -3.74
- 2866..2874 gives -1.11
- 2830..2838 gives -2.07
